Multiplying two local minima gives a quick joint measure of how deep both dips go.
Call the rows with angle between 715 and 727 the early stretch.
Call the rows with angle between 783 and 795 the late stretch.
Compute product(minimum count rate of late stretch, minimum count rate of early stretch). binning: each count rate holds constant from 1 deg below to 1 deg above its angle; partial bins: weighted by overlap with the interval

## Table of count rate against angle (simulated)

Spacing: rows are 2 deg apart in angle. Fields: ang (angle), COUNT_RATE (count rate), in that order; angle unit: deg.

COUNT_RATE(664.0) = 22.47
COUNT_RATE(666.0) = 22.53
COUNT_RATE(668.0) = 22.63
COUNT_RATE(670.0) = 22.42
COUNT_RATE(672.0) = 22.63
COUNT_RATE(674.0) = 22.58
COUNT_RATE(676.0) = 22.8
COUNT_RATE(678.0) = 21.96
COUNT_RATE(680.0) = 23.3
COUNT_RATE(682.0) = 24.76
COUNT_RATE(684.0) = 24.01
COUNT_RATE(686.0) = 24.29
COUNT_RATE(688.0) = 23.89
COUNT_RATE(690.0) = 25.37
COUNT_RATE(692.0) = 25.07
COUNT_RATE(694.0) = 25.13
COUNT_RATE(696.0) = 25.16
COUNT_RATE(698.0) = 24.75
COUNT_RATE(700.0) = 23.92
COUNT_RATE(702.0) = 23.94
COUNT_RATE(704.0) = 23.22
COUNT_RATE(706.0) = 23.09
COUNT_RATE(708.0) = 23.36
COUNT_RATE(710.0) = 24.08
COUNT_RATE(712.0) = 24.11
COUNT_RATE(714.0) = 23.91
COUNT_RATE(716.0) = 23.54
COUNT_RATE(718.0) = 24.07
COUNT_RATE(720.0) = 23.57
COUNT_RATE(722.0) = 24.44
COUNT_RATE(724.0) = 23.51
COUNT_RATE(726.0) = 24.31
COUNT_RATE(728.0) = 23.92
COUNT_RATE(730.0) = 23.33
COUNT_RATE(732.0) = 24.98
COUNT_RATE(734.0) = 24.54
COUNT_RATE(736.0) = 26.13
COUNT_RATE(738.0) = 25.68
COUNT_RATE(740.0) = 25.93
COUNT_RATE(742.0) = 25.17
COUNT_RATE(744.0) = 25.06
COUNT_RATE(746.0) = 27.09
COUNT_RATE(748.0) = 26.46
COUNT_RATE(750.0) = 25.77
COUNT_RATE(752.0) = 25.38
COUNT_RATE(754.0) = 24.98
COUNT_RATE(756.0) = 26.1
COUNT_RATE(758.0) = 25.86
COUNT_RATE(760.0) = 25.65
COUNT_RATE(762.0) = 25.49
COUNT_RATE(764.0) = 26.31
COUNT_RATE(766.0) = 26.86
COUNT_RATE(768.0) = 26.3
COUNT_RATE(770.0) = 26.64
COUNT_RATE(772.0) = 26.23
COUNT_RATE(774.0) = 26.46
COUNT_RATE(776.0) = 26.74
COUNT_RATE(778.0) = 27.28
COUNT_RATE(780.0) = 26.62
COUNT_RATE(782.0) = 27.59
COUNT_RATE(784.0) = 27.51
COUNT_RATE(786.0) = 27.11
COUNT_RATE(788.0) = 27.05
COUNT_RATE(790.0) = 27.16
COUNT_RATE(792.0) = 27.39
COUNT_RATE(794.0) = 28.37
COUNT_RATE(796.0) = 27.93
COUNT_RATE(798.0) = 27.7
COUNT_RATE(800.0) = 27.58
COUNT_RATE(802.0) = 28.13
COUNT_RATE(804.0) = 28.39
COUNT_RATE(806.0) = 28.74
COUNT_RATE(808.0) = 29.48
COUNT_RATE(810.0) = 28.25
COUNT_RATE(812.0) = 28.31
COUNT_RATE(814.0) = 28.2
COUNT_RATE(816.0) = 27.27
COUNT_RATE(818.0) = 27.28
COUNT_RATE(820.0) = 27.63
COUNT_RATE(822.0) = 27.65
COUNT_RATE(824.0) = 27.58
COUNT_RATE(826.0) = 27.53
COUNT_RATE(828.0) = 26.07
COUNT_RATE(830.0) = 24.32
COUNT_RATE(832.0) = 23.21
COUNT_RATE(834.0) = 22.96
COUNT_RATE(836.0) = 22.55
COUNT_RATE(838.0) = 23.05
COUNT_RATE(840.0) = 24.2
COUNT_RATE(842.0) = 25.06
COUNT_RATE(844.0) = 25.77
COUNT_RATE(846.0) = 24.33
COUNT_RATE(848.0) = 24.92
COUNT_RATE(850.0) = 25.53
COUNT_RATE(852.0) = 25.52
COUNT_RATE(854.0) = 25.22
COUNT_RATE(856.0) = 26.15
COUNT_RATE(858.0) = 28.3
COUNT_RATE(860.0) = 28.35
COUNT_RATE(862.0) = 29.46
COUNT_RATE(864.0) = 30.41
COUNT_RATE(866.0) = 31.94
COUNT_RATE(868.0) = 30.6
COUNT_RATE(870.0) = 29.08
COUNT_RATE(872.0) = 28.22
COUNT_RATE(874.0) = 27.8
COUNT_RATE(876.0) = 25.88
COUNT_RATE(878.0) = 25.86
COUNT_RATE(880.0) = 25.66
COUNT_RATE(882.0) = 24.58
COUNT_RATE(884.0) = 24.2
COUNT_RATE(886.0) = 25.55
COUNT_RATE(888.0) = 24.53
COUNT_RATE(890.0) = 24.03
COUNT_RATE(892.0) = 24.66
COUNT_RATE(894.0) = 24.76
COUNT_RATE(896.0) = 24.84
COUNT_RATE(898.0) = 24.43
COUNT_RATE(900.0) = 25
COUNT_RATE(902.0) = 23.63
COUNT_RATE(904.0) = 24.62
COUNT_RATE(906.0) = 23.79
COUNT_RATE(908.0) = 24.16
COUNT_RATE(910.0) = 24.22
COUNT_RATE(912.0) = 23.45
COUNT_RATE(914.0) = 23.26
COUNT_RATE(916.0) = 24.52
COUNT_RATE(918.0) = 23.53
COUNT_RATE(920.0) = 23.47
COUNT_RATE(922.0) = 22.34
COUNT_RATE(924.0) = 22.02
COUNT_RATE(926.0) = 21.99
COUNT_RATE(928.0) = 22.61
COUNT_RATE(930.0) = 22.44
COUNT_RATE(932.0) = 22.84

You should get 636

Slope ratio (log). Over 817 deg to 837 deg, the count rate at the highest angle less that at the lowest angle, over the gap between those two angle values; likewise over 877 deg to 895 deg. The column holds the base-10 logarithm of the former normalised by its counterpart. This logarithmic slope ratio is 0.6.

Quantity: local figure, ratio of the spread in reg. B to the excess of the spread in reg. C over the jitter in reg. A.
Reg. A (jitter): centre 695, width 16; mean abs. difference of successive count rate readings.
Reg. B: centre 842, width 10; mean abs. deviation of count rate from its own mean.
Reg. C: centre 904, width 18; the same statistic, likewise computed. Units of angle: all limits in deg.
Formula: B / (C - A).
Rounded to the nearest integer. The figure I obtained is -46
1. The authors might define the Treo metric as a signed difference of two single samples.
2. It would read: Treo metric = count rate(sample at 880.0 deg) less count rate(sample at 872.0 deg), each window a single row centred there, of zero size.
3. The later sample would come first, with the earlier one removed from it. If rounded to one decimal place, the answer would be -2.6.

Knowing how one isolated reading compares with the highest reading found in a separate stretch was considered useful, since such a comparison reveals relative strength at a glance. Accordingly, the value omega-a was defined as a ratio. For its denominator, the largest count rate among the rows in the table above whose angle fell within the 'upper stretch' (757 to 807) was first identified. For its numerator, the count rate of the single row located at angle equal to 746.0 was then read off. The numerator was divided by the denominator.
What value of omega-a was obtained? 0.94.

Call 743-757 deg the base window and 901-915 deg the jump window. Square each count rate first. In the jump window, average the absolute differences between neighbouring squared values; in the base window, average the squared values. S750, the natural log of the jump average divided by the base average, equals -3.26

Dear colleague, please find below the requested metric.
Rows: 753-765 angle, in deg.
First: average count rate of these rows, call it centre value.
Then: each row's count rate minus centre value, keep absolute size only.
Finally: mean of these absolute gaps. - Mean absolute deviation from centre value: 0.36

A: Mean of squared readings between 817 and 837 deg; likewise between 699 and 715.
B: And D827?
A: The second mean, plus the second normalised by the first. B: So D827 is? 563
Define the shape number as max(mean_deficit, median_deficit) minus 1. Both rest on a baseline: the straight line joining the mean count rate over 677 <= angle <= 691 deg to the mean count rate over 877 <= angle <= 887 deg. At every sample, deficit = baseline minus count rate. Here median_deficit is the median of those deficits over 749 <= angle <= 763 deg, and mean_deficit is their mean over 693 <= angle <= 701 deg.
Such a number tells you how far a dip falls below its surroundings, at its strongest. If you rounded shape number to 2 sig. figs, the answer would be -1.7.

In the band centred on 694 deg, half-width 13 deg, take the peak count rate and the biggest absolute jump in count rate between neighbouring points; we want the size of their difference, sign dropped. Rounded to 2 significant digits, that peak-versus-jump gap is 24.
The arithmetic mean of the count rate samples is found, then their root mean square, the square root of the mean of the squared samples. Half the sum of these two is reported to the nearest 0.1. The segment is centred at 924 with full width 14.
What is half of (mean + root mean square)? 22.6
